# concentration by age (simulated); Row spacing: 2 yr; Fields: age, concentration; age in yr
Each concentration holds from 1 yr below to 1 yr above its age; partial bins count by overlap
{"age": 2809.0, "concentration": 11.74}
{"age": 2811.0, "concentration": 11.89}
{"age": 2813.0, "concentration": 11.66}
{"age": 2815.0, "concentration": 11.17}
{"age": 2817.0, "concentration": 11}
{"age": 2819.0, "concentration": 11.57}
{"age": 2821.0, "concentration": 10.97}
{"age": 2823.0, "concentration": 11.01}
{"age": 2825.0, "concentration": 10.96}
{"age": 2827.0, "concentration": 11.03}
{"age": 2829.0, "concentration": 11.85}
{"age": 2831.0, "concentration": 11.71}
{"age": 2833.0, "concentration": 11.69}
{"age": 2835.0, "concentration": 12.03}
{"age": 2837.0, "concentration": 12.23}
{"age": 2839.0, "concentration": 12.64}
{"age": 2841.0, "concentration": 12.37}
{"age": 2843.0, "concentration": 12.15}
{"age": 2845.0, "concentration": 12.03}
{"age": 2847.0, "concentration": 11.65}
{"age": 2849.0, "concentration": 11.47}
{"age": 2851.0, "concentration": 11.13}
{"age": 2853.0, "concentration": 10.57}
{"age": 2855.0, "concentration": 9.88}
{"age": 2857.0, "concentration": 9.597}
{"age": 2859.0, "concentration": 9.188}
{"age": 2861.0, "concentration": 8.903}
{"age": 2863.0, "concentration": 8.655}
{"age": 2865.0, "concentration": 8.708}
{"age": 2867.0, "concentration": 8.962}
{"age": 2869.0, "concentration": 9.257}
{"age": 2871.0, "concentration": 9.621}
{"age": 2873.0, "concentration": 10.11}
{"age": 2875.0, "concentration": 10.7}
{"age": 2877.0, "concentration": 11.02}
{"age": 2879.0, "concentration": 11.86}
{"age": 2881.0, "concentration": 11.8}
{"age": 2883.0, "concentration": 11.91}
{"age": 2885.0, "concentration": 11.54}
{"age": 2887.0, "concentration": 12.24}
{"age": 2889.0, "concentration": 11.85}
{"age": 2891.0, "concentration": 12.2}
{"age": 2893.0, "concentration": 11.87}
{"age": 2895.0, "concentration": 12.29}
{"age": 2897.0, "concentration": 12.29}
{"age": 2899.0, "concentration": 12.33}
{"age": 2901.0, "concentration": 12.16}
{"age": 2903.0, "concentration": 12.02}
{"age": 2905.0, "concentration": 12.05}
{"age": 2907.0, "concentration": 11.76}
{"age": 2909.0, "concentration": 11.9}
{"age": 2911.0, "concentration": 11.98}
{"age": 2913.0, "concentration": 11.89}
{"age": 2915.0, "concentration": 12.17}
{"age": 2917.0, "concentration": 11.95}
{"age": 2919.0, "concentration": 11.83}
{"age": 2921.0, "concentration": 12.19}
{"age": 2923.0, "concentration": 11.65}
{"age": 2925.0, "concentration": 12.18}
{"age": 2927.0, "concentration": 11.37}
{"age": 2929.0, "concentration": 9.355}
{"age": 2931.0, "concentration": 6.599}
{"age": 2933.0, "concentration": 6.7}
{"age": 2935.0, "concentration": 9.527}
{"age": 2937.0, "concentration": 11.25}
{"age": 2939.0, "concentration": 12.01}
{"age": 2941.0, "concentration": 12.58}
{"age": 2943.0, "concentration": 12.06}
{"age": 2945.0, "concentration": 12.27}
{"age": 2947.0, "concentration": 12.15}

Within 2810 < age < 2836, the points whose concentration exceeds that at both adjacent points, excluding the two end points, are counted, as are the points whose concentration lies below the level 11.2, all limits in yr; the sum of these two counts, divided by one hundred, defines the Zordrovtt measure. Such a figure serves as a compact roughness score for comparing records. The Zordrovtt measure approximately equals 0.090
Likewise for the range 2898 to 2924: 0.040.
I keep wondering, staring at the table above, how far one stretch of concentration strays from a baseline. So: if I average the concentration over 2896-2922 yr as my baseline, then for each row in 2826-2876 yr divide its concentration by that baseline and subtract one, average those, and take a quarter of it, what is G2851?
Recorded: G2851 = -0.027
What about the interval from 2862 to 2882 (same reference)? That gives -0.041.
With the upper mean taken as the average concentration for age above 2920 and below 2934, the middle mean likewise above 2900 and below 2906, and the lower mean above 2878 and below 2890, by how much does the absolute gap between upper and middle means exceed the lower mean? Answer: -9.8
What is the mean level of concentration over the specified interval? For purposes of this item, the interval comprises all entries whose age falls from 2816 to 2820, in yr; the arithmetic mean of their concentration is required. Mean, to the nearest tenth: 11.3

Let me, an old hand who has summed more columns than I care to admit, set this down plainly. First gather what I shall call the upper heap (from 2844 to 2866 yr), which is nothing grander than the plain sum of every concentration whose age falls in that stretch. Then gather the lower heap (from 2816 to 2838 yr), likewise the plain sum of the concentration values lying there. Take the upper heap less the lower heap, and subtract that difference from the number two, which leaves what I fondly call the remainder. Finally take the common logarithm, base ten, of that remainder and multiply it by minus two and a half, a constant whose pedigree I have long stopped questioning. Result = -3.03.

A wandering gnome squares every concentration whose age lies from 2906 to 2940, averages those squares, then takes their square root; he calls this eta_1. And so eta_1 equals 11.1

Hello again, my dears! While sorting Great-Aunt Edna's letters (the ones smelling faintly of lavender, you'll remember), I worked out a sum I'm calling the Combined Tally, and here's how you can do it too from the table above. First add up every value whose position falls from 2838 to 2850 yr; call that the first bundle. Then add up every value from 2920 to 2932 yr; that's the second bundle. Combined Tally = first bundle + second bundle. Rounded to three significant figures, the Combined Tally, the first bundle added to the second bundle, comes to 136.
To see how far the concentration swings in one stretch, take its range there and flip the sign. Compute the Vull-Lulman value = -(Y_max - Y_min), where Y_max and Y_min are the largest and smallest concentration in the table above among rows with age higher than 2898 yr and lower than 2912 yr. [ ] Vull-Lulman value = -0.57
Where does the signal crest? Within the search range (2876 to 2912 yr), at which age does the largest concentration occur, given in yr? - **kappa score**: 2899.0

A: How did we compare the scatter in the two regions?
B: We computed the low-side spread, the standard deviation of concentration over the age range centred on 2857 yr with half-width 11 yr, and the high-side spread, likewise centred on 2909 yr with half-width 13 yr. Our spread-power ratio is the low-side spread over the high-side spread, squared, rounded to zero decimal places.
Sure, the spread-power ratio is 41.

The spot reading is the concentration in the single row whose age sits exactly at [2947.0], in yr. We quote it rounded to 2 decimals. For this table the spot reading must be 12.15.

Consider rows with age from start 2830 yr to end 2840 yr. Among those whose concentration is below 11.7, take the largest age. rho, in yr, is 2833.0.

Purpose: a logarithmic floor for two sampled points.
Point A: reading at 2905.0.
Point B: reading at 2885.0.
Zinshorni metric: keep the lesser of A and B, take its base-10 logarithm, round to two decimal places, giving 1.06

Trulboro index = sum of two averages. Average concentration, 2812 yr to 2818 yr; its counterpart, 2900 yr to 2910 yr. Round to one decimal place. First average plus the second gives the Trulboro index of 23.3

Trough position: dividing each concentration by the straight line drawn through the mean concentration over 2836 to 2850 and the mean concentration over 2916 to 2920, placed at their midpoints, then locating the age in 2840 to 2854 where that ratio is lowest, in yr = 2853.0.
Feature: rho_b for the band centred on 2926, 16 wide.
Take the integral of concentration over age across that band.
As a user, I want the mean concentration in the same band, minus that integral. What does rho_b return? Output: -154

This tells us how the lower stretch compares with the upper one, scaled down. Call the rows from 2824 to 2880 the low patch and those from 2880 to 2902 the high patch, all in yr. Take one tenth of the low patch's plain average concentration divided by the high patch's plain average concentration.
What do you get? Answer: 0.0895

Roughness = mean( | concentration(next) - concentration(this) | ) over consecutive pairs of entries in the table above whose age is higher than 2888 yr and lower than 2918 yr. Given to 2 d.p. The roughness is 0.18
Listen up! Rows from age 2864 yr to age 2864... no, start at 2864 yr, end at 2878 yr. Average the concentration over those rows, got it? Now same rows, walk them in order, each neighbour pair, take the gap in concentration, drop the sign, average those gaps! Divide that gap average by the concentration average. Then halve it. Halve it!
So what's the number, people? 0.020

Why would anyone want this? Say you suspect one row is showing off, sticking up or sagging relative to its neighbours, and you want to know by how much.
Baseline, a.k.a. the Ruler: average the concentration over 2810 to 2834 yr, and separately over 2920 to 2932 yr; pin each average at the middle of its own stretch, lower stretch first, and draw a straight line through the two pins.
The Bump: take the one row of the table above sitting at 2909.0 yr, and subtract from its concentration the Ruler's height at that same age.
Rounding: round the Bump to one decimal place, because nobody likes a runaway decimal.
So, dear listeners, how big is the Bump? 1.2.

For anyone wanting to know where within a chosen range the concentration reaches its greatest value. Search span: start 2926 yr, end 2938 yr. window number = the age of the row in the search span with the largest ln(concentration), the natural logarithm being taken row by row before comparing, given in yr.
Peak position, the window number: 2927.0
